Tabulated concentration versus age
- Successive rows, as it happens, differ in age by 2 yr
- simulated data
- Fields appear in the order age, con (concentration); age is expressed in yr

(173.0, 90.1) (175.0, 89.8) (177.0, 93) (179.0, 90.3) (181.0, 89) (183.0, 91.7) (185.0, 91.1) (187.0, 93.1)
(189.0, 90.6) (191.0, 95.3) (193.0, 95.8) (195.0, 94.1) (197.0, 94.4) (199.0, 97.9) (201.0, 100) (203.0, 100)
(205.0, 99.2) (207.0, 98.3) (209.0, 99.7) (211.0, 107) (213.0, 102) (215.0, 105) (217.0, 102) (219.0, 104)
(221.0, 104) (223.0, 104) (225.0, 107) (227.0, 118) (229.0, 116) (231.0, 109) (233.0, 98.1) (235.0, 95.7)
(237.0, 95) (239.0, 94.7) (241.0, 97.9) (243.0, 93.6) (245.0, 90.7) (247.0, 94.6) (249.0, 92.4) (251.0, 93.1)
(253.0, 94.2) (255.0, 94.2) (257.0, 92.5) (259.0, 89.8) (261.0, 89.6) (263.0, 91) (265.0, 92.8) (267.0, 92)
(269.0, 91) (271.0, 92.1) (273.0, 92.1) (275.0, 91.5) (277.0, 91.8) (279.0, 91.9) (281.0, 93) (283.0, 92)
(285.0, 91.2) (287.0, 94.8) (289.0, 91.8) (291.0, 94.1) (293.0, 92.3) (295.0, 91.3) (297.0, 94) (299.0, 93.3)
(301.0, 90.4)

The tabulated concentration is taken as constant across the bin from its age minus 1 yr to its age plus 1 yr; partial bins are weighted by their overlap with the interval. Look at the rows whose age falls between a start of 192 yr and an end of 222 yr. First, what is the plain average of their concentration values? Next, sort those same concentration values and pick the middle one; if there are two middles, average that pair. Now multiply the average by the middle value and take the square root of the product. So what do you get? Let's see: 100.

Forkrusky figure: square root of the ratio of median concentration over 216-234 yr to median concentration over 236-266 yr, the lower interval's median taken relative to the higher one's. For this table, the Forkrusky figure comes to 1.06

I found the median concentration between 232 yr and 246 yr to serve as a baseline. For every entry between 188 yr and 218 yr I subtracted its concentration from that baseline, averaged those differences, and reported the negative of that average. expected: 3.8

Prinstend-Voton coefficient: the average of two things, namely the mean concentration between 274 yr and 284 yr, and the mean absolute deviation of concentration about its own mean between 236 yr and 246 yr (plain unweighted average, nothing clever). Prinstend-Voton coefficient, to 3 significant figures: 46.9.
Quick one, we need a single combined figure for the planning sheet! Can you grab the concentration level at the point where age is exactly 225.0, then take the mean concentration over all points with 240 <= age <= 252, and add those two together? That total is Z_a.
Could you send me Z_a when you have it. 201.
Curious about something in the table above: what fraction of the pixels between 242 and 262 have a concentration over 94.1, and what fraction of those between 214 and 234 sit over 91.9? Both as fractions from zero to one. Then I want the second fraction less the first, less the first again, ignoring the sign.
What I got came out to 0.40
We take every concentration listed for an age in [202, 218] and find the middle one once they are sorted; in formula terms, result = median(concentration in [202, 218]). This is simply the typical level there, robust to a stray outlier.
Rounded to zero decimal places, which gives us 101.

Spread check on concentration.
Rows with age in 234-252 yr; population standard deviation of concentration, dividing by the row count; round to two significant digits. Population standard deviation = 1.9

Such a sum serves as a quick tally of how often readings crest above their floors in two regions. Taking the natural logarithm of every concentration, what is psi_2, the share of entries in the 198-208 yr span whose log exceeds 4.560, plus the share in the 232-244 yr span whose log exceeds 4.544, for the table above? 1.8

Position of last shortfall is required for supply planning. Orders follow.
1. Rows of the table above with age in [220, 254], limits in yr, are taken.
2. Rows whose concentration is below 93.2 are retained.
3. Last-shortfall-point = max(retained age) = 251.0 yr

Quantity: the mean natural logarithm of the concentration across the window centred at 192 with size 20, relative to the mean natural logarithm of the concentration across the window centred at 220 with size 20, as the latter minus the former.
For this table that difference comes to 0.12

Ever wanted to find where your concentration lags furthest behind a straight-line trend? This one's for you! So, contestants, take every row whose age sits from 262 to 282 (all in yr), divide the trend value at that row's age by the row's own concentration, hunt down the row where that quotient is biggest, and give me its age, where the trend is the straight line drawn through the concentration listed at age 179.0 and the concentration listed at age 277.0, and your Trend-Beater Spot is 269.0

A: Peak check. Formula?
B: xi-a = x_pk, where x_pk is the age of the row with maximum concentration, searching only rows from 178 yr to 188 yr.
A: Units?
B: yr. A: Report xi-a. 187.0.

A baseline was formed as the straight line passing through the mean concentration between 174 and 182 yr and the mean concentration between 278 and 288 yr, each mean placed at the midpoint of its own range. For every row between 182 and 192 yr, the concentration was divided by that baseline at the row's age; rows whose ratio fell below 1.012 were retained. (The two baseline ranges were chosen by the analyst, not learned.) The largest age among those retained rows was 189.0 yr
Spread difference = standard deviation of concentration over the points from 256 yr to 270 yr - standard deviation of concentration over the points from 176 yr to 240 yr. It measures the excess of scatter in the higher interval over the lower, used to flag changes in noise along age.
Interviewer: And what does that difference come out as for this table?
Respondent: -5.8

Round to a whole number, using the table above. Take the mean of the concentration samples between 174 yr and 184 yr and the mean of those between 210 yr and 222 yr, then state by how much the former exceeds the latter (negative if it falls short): -13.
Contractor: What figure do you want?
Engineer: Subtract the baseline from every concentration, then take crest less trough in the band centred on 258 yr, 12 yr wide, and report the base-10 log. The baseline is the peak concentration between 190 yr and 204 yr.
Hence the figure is 0.66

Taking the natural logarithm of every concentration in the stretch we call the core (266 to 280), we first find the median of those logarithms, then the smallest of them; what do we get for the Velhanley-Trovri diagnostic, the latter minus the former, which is -0.01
